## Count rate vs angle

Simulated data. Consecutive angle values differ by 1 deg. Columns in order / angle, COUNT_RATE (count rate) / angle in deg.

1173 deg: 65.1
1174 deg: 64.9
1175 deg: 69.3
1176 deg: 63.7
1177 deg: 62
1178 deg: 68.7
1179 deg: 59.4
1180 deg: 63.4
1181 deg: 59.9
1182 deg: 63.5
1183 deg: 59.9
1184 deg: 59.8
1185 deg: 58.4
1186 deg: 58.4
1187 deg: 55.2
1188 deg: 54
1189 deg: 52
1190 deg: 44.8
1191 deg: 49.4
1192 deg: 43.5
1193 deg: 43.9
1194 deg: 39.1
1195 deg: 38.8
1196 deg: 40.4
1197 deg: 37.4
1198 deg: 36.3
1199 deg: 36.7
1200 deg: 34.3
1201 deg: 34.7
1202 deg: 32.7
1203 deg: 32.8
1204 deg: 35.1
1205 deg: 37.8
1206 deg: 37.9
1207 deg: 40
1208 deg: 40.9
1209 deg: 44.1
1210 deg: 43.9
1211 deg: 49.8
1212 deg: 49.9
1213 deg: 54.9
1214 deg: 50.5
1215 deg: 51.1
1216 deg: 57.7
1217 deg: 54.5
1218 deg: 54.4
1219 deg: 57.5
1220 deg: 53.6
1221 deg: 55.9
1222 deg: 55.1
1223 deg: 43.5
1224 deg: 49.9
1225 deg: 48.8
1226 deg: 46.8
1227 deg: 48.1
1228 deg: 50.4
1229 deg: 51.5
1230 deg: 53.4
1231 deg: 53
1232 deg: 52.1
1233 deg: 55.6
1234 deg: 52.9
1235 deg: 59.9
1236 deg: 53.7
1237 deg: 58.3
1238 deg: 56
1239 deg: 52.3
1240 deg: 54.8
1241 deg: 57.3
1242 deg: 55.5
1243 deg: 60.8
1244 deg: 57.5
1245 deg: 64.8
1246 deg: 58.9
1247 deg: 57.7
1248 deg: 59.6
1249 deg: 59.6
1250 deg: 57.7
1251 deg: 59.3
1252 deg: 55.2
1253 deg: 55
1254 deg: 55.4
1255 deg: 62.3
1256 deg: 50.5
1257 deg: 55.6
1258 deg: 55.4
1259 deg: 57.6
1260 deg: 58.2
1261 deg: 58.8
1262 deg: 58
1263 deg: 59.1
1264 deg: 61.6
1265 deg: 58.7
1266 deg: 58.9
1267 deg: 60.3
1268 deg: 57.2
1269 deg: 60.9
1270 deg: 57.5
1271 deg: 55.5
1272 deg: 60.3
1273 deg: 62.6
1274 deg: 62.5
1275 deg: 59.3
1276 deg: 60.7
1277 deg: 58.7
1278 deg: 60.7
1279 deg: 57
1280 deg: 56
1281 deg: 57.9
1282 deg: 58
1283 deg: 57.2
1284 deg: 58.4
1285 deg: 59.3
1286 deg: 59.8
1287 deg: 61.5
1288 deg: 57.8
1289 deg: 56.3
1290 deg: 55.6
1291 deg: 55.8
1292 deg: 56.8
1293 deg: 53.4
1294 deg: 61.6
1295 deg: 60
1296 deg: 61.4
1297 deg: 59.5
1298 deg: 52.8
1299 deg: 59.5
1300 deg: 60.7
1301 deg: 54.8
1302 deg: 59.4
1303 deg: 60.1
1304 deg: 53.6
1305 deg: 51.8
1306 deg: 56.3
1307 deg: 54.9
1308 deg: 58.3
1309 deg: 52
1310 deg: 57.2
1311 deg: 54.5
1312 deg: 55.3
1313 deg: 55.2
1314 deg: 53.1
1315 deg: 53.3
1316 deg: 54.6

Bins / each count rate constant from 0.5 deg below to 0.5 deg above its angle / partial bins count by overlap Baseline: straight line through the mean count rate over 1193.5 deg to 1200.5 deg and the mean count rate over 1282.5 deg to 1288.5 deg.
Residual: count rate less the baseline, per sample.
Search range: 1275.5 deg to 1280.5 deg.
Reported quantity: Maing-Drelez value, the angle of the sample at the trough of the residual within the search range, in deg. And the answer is 1280 deg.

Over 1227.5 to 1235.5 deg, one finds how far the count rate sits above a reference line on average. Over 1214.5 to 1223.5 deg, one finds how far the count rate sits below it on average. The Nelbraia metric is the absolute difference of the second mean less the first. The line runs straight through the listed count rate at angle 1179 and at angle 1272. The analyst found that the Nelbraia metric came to 12.4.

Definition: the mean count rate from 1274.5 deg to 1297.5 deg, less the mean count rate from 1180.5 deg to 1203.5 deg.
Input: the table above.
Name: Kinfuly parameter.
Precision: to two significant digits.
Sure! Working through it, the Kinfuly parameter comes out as 12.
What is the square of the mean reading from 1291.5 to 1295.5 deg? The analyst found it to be 3358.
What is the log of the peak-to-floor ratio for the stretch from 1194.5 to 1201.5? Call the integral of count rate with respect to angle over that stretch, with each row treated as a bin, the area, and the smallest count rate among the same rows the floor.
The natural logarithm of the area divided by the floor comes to 2.02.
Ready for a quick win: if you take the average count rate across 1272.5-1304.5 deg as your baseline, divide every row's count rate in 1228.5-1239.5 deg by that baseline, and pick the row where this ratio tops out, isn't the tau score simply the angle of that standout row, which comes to 1235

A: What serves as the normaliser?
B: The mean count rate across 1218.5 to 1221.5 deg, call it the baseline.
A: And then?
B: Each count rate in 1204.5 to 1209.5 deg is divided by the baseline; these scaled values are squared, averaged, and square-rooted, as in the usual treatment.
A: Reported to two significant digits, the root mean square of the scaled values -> 0.72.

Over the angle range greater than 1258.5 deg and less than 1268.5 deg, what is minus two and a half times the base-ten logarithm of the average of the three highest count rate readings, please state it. -4.45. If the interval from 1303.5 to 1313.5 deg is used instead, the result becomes -4.39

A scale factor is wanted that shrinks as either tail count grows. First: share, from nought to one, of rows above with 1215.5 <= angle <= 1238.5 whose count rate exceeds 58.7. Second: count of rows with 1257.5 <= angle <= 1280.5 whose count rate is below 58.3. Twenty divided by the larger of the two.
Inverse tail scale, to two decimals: 2.22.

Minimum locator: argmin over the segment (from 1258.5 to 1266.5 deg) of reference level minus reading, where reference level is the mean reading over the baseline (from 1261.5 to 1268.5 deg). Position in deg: 1264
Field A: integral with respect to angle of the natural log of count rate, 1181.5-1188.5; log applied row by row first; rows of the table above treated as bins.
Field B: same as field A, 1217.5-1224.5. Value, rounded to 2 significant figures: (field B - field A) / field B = -0.026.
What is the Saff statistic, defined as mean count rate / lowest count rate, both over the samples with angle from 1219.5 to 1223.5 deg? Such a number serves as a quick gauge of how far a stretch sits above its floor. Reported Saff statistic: 1.196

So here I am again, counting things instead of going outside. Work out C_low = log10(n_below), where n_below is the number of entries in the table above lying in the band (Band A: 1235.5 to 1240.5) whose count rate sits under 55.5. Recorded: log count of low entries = 0.48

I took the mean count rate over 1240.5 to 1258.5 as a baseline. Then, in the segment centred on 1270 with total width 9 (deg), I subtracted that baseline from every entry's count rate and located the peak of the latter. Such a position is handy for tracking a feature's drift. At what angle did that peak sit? 1273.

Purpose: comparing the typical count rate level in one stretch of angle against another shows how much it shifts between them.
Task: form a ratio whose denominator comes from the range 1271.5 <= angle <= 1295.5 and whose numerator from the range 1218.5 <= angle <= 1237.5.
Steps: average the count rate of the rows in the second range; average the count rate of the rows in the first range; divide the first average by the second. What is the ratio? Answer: 0.90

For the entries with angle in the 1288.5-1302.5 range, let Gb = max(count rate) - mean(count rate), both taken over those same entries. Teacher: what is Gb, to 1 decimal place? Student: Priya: 3.9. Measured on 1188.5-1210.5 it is 12.2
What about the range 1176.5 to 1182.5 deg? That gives 5.9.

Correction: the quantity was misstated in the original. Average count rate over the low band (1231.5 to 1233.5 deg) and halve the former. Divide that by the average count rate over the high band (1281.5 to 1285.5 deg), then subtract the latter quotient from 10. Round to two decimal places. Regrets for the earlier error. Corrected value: 9.54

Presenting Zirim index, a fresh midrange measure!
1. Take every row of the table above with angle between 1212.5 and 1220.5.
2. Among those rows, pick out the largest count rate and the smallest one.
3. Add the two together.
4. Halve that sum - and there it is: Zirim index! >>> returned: 54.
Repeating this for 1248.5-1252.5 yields 57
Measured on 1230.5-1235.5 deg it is 56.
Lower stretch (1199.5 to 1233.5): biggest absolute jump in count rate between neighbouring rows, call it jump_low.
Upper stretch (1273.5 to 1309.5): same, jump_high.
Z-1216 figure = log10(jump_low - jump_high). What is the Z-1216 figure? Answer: 0.53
